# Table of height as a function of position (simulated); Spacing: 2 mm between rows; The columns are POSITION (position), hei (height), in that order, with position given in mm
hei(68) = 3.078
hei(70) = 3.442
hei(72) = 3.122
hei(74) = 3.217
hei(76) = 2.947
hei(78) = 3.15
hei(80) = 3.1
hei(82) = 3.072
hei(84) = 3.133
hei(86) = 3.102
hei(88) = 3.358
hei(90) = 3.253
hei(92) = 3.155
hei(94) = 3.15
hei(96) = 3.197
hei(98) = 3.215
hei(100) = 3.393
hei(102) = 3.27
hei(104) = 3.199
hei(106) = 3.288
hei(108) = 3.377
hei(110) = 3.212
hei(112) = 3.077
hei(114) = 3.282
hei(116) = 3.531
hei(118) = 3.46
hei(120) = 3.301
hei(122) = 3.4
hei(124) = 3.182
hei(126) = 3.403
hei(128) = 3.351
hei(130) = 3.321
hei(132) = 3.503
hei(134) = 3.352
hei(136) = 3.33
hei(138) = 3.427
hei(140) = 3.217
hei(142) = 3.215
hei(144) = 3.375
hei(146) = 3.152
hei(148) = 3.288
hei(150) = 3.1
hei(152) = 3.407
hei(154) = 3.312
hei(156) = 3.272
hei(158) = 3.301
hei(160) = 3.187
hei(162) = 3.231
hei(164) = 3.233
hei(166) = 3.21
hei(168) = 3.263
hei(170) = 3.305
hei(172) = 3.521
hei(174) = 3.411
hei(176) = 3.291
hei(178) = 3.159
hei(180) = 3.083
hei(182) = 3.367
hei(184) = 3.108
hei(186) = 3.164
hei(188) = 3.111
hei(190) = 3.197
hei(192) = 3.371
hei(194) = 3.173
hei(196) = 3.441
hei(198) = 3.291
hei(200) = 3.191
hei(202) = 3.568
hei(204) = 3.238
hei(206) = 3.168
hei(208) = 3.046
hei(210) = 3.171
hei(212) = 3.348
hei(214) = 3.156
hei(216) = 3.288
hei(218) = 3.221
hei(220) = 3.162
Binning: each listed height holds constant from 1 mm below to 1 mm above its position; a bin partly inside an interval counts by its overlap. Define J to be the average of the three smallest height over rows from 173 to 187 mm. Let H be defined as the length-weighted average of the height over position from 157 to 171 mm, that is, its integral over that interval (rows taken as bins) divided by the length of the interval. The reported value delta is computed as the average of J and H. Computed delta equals 3.18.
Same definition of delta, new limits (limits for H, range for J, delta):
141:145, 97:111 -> 3.25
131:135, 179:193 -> 3.26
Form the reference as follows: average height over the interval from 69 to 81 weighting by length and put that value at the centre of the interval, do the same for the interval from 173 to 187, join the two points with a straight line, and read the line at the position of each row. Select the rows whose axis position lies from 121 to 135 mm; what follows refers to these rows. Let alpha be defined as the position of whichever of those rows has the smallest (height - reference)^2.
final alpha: 124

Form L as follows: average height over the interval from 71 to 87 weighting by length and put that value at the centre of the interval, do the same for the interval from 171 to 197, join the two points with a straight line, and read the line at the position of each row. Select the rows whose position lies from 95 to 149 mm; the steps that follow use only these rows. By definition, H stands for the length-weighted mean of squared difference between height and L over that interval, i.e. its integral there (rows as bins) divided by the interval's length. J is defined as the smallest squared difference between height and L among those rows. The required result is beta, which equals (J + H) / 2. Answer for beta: 0.0155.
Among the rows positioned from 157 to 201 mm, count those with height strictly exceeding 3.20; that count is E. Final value 13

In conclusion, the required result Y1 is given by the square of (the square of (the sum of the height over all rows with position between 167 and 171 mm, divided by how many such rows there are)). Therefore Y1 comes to 116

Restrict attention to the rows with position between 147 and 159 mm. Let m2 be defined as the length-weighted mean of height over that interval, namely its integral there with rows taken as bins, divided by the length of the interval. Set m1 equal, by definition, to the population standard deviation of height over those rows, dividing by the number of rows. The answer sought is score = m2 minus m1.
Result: 3.19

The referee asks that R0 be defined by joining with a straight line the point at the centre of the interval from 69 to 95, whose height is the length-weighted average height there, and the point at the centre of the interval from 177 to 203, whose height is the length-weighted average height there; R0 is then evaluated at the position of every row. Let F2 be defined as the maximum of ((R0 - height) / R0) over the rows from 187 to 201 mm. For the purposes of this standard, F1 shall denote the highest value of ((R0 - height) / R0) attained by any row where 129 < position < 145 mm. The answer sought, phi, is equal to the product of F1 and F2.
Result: 0.0000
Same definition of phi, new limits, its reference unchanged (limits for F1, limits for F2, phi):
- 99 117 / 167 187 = 0.0017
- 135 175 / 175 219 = 0.0024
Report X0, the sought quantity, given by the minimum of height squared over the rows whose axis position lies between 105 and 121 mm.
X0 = 9.5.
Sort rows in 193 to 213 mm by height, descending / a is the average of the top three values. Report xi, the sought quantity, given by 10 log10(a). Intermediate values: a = 3.45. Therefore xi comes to 5.38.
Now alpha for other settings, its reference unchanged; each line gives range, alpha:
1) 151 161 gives 160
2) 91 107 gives 92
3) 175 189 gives 186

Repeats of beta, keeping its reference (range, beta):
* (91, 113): 0.0085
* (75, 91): 0.0064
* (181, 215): 0.0098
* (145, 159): 0.0068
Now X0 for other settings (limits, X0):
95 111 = 10.2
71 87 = 8.7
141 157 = 9.6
